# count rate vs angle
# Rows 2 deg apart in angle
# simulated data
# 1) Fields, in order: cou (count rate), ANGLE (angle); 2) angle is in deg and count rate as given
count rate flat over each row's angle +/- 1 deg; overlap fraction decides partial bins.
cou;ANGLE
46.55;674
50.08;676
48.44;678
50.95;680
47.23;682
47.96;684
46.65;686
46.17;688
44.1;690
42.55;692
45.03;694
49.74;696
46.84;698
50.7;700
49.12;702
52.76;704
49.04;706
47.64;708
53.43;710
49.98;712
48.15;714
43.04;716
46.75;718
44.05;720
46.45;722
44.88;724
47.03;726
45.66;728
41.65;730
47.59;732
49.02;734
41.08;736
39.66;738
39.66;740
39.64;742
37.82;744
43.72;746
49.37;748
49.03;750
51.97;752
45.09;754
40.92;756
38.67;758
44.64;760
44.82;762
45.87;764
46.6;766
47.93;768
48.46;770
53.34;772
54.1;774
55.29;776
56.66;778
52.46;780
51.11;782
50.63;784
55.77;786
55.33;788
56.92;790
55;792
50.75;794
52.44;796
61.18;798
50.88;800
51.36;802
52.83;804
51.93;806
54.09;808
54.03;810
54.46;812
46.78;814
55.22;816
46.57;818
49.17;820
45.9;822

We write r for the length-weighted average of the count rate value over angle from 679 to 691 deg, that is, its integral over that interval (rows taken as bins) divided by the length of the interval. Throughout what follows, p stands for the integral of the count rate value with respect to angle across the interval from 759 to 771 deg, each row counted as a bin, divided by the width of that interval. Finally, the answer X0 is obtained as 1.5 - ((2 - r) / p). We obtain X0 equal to 2.47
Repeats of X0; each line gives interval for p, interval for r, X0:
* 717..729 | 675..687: 2.52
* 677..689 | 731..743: 2.35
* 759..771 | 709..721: 2.48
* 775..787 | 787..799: 2.49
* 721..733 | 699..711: 2.56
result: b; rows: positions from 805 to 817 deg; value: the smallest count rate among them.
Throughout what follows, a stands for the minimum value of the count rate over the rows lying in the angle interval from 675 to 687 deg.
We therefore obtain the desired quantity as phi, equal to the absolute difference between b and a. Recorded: 0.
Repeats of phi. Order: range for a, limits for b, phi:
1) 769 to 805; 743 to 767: 11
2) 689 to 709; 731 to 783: 5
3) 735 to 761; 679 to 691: 6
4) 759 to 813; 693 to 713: 0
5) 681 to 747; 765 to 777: 9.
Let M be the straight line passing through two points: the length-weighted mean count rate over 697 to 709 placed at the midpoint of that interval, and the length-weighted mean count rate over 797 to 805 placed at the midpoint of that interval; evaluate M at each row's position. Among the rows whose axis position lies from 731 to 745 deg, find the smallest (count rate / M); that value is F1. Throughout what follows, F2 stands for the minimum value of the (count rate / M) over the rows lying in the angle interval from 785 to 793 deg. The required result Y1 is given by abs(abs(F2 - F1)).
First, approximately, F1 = 0.74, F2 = 1.03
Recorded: 0.29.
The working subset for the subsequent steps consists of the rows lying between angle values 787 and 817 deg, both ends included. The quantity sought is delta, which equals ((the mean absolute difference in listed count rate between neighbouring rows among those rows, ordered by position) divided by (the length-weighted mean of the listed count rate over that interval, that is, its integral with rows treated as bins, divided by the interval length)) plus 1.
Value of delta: 1.07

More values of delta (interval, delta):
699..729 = 1.06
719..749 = 1.07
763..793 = 1.04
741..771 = 1.06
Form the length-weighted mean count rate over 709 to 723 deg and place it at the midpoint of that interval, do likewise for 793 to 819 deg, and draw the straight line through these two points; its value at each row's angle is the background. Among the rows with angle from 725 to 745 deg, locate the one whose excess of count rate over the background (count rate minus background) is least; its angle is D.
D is 744 deg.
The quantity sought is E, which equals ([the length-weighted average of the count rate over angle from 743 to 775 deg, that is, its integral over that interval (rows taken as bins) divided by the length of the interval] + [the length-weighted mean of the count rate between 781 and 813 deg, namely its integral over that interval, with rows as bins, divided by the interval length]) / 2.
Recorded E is 50.0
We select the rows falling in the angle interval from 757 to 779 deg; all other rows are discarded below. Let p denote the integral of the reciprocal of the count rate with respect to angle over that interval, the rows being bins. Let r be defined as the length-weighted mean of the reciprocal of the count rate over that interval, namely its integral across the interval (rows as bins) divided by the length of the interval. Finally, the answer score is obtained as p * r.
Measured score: 0.0095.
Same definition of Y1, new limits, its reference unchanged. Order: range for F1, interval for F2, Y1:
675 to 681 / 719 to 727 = 0.13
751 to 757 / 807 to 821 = 0.06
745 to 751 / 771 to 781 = 0.14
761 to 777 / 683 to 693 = 0.01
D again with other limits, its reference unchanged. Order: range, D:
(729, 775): 744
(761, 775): 762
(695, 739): 738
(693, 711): 694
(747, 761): 758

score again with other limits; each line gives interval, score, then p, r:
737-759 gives 0.0120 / 0.515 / 0.0234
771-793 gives 0.0075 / 0.406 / 0.0185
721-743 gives 0.0116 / 0.505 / 0.0229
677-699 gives 0.0101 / 0.470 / 0.0214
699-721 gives 0.0094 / 0.454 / 0.0207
